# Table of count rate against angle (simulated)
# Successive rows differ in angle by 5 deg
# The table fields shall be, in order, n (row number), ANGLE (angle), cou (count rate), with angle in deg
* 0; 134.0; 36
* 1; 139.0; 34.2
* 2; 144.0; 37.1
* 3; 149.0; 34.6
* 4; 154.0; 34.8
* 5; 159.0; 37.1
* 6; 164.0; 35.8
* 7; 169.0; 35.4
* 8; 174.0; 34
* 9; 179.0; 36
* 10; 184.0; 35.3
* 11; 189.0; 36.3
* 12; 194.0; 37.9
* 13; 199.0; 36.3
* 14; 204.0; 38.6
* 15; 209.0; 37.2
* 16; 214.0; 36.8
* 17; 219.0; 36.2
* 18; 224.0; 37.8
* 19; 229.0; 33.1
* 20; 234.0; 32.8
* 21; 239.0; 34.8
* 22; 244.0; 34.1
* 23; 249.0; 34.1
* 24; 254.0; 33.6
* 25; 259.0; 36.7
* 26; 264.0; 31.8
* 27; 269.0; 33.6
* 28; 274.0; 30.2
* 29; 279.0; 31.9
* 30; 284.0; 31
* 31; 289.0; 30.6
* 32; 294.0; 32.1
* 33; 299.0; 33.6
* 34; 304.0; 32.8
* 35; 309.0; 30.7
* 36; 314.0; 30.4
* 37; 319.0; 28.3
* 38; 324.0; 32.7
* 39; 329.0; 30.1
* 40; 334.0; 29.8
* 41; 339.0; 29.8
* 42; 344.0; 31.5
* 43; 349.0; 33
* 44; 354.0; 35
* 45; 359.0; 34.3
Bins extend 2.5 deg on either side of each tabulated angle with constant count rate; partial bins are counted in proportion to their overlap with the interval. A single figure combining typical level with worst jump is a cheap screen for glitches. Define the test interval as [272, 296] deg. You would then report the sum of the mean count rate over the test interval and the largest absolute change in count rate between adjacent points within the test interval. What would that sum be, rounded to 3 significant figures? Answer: 32.9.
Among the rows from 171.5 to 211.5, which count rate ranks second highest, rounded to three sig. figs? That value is 37.9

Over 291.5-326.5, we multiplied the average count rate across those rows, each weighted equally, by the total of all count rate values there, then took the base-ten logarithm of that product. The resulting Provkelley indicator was 3.84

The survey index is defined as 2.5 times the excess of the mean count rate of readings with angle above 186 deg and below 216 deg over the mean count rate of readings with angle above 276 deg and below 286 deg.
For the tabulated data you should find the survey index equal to 14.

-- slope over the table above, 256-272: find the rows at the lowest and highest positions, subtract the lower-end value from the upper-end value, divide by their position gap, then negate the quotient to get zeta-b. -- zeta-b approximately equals 0.31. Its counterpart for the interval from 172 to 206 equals -0.15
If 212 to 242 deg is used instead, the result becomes 0.08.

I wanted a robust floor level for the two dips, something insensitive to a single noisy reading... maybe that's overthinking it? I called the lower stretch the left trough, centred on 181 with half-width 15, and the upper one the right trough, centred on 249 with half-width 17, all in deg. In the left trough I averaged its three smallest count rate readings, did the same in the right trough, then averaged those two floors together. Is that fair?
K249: 33.8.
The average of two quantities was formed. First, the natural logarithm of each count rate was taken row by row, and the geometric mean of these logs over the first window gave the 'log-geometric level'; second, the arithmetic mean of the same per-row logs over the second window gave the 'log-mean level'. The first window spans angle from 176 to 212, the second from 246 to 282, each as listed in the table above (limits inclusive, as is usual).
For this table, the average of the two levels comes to 3.55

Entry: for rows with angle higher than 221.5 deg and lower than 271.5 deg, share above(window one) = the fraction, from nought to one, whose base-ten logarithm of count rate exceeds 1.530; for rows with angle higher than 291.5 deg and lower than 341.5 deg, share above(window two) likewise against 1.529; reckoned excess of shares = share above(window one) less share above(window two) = 0.50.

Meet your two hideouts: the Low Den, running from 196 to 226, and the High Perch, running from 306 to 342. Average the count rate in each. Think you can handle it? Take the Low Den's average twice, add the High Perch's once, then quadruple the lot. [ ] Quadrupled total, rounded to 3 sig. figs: 418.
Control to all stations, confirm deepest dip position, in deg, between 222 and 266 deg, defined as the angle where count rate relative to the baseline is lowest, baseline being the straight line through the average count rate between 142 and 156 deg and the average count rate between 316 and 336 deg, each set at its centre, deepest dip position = 264.0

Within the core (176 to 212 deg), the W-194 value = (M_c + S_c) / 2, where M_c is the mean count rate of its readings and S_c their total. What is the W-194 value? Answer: 147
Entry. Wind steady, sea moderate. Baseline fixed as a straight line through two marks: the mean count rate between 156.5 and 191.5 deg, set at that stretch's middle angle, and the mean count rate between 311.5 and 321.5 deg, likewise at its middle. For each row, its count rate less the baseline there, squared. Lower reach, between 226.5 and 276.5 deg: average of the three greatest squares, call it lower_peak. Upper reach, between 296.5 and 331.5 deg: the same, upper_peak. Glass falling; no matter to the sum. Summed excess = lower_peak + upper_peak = 22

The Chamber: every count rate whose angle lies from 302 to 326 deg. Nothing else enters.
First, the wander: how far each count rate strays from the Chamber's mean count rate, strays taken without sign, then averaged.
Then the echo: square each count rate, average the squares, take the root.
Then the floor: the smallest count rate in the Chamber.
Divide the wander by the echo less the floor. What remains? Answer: 0.52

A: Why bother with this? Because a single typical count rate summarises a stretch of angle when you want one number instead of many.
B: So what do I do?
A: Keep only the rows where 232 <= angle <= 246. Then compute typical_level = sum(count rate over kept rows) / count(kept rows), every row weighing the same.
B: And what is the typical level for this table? 34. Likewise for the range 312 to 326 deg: 30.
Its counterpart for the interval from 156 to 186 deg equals 36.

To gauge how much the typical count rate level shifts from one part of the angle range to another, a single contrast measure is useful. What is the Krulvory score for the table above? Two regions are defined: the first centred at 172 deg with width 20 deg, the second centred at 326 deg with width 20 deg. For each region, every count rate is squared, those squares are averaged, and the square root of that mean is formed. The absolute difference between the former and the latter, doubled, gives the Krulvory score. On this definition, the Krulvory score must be 10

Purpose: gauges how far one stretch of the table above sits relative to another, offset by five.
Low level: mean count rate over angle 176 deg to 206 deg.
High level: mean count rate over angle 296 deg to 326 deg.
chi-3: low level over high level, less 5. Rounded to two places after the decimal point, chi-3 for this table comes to -3.83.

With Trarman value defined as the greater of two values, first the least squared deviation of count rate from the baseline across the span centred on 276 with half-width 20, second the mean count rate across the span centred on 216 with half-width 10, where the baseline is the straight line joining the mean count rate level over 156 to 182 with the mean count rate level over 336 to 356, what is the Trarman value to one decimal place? 37.0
